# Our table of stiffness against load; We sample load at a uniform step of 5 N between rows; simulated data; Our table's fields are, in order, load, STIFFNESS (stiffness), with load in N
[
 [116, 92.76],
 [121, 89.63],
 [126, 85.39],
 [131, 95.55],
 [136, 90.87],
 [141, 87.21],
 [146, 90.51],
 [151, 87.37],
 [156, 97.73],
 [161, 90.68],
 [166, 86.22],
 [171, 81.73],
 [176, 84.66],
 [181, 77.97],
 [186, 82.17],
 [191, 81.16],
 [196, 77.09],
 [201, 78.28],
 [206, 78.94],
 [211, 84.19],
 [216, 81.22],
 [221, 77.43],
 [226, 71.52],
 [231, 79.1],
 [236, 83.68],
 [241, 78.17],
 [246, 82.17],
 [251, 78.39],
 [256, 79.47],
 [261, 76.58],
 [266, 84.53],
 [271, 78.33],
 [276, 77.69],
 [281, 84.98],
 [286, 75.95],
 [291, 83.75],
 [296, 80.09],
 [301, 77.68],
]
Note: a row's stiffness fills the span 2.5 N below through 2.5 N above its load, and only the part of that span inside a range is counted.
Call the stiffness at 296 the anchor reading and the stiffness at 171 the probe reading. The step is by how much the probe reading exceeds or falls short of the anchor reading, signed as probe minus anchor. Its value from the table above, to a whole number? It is 2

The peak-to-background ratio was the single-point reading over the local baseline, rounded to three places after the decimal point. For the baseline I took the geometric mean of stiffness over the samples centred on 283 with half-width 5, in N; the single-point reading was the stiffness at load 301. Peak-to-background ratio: 0.967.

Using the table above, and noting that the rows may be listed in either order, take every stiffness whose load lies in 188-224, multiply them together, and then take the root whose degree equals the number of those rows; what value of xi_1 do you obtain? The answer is 80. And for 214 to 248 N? 79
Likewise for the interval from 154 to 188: 86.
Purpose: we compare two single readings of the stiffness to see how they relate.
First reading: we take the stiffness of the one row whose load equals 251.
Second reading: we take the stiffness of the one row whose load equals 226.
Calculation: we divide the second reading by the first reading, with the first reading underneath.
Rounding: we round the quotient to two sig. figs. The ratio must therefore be 0.91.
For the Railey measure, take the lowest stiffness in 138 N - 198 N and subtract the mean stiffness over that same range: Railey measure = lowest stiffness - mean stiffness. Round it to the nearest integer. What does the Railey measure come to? -8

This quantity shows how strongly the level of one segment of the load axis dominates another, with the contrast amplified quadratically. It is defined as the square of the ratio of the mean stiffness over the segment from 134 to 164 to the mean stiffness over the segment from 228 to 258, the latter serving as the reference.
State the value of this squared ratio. 1.28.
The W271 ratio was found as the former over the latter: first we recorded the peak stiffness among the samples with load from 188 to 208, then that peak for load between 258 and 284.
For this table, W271 0.96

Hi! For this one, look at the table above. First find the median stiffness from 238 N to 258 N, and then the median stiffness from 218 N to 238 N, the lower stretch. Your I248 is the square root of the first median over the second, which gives 1.00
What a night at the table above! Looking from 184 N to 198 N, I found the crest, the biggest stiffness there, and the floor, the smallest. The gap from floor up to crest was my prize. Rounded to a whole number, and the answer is 5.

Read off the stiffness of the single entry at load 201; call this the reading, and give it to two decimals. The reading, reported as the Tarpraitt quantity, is 78.28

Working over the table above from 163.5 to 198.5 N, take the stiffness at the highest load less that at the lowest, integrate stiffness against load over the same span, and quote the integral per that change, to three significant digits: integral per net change -313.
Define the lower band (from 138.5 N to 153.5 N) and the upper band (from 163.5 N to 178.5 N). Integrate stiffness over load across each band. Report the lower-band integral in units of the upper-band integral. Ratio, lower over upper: 1.05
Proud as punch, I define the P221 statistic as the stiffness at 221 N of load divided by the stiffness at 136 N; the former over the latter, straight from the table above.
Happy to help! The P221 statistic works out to 0.85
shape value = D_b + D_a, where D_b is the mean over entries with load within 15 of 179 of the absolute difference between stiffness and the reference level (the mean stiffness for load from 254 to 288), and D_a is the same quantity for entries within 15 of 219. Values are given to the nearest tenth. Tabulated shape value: 6.2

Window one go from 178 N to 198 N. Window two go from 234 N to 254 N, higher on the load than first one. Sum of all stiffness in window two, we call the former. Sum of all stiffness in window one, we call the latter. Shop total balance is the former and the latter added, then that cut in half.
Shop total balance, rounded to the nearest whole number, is 320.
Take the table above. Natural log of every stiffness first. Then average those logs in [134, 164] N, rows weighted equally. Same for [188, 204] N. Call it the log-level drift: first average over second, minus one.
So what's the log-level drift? 0.032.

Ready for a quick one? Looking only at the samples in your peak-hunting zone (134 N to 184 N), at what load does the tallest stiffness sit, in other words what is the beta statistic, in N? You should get 156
